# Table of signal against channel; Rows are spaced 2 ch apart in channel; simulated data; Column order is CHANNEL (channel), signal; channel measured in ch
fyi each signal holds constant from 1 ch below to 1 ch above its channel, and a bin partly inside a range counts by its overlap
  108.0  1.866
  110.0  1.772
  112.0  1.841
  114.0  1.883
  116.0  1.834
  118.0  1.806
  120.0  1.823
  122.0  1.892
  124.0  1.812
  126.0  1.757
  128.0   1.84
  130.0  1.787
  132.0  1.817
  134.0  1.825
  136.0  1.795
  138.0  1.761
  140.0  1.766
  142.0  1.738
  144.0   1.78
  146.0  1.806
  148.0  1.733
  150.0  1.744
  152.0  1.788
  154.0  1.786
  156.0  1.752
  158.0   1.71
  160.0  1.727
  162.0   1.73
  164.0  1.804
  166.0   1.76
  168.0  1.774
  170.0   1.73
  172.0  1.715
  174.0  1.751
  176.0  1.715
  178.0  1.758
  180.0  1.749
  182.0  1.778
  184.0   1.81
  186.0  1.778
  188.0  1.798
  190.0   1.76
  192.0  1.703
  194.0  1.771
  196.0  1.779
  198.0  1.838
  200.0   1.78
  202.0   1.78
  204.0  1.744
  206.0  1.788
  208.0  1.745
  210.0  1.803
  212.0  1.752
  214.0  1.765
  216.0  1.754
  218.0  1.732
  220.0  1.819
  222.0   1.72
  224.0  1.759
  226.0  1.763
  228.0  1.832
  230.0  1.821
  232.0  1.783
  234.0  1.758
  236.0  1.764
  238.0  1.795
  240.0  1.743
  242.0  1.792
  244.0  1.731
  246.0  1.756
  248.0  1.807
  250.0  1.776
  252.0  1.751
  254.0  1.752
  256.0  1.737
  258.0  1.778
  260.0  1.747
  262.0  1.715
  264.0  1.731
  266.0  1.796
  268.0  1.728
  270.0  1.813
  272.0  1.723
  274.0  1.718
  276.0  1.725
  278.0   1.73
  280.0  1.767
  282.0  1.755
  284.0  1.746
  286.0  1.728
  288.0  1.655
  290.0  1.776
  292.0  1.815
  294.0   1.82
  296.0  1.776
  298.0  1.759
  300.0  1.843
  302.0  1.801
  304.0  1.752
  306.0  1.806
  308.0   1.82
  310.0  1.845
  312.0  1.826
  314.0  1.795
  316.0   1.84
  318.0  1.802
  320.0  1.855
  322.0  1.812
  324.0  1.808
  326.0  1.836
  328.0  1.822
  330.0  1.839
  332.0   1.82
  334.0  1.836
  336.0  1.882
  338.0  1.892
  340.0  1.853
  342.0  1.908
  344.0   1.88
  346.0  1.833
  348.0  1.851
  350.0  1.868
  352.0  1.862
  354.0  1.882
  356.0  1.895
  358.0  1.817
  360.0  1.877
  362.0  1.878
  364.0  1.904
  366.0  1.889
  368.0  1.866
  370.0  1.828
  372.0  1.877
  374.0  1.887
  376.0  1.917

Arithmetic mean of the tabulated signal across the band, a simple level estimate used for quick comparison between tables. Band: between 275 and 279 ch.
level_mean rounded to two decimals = 1.73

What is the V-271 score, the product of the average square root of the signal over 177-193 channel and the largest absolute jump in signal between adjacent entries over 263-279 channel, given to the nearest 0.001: 0.120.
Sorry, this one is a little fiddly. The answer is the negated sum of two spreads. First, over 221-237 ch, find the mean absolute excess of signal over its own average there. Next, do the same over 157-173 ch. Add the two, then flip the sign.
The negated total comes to -0.054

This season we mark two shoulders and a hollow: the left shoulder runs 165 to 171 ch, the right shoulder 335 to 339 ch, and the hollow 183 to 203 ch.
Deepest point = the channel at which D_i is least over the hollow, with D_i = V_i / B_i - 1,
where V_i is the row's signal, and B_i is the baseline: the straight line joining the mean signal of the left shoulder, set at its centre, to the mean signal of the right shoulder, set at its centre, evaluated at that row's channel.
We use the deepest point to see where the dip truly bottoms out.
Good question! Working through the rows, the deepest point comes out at 192.0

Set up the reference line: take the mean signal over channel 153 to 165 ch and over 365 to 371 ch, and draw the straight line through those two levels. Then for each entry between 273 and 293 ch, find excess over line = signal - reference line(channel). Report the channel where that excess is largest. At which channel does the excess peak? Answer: 292.0 ch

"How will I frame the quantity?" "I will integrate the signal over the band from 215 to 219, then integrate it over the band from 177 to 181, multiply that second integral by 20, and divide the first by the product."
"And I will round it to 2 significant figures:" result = 0.050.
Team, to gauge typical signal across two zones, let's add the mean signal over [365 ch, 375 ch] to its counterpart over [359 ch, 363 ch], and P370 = 3.75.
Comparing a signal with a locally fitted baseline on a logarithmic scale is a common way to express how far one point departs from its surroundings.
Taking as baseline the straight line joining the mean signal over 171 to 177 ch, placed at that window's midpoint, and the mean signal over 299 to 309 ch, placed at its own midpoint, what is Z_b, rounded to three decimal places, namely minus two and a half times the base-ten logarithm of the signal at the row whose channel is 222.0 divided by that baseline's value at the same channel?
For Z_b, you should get 0.022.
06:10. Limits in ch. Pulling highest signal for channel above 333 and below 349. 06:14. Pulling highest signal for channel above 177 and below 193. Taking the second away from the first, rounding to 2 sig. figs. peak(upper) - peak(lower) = 0.098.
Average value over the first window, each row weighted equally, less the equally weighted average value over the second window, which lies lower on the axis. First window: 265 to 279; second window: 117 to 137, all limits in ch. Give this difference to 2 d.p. -0.07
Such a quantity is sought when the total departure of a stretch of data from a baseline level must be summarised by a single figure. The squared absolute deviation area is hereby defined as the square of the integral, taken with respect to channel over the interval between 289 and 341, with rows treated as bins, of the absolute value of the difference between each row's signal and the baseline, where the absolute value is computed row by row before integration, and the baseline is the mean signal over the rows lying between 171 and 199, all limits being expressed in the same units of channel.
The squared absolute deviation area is 8.9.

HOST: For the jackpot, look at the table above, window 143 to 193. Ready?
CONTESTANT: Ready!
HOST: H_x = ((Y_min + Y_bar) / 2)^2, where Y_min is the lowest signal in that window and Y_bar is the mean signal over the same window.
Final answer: 2.99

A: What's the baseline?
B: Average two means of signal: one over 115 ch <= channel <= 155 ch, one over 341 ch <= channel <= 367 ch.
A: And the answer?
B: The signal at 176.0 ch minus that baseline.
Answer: -0.119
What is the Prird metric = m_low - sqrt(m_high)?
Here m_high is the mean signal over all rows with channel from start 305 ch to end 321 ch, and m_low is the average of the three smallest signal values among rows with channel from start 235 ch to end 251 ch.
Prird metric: 0.393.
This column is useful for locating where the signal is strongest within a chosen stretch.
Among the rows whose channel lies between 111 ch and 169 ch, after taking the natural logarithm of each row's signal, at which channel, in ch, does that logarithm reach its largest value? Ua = 122.0 ch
